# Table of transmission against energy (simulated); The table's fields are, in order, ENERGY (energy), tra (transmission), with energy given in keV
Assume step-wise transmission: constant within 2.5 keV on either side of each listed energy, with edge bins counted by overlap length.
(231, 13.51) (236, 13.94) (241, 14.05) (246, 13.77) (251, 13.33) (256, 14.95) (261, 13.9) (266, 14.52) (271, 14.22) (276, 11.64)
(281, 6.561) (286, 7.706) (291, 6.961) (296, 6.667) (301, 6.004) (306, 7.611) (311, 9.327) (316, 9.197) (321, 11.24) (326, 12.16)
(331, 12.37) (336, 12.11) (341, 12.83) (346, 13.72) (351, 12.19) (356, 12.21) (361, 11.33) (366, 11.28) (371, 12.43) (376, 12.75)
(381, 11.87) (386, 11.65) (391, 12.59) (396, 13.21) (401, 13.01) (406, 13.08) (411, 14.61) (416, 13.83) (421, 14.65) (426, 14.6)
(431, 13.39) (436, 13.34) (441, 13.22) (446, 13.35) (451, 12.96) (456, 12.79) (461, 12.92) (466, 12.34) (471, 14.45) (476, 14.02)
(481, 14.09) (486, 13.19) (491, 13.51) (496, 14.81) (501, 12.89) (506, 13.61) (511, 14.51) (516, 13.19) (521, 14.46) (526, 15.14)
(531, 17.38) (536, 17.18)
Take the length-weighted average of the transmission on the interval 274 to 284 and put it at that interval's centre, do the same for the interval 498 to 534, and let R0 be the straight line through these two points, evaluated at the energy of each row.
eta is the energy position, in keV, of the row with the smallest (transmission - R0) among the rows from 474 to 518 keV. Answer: 516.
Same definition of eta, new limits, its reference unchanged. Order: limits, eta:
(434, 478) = 466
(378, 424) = 386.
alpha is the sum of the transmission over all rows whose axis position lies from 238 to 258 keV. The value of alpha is 56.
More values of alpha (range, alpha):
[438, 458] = 52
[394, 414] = 54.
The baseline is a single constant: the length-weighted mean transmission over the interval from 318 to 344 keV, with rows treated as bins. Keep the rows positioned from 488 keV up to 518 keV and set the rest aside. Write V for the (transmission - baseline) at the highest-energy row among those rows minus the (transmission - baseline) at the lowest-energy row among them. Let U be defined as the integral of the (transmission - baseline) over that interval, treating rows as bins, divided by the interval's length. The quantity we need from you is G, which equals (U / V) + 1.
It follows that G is -4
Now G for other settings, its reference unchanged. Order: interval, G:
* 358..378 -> 1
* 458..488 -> 6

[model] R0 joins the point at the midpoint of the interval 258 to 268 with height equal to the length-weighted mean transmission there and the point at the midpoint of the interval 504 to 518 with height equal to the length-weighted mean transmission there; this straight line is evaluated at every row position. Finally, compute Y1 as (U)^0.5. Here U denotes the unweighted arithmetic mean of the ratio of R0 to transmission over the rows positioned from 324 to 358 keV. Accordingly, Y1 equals 1.06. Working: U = 1.13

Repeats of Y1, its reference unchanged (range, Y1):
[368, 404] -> 1.06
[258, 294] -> 1.21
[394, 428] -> 1.01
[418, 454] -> 1.01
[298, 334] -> 1.24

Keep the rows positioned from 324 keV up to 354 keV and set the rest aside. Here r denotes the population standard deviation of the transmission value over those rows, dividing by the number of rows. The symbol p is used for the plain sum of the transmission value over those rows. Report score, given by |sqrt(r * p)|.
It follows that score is 6.6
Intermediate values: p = 75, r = 0.6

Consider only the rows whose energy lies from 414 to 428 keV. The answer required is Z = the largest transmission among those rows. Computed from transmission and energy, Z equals 14.65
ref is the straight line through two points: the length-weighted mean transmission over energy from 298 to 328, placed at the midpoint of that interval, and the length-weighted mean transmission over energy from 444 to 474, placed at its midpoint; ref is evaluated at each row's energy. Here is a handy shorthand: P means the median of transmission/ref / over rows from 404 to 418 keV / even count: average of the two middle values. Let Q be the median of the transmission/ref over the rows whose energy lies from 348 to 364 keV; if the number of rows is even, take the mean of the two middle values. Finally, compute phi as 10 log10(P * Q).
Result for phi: 1.3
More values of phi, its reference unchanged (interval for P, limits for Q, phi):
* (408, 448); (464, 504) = 0.5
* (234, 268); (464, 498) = 2.8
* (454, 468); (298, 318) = -0.4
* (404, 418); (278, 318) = -0.2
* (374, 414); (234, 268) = 3.2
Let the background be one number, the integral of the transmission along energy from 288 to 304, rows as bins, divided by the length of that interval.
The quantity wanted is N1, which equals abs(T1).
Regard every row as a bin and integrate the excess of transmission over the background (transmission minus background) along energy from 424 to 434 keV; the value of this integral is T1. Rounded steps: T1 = 73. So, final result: 73.2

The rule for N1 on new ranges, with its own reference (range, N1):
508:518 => 72.6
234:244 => 73.7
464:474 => 68.7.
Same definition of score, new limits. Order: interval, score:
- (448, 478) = 7.7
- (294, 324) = 9.4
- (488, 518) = 7.5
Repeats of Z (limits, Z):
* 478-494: 14.09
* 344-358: 13.72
